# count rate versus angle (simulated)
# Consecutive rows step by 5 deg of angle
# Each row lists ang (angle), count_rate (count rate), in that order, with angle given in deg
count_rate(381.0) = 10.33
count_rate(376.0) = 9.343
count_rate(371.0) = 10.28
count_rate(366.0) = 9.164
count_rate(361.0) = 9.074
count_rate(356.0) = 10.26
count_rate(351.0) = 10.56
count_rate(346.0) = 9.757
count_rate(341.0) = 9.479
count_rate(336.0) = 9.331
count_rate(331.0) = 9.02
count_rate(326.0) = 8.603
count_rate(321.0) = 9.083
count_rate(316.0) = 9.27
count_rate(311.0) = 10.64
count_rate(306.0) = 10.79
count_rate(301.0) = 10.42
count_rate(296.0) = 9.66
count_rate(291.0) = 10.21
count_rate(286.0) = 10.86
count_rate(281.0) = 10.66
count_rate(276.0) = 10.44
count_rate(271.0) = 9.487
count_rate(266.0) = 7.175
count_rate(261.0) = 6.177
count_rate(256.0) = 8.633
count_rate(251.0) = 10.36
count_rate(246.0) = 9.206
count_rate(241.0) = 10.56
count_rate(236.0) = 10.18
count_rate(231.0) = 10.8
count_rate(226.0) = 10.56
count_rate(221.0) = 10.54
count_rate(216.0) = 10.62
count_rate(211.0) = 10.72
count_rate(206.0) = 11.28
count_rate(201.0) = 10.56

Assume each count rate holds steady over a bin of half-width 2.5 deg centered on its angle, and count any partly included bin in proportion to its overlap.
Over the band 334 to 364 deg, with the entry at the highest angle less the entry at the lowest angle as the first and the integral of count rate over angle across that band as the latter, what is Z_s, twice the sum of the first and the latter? 584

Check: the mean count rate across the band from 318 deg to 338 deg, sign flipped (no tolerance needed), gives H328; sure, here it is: -9.0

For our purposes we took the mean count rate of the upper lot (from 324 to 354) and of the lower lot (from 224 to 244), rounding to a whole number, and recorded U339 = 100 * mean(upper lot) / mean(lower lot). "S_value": 90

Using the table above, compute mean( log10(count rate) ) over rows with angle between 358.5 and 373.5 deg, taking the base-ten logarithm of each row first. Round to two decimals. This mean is 0.98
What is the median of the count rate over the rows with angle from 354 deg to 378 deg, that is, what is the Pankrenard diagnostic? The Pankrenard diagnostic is 9.3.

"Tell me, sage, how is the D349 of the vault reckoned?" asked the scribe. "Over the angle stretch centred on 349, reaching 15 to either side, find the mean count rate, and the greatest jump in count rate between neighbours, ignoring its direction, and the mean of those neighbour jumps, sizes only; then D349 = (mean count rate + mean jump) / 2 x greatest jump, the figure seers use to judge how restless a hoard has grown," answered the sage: 6.1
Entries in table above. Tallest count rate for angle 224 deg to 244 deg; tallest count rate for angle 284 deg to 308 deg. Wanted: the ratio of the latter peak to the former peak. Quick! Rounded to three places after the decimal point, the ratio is 1.006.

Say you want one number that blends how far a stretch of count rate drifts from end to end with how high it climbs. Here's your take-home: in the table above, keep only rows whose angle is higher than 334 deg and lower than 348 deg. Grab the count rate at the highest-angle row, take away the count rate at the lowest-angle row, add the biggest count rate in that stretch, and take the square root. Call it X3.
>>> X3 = 3.2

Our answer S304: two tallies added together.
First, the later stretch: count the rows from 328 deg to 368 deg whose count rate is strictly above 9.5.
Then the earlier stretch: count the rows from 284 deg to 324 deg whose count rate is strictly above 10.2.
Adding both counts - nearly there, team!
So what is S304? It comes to 8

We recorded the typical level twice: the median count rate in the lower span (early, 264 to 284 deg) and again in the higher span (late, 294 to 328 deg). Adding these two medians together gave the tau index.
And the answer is 19.6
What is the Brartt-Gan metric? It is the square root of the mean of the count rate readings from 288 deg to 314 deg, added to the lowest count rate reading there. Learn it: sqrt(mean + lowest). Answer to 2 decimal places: 4.47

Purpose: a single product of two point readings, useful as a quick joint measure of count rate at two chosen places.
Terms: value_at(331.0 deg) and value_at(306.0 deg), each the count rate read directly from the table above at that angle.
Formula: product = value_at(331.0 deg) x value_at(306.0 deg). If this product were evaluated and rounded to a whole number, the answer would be 97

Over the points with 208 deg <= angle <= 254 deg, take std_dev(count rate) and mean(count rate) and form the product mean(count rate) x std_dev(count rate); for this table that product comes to 5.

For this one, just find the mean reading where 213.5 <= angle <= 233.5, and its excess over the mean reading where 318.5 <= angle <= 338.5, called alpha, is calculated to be 1.6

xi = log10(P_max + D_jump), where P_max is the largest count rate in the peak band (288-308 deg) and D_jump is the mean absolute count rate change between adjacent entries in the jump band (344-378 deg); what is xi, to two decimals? 1.06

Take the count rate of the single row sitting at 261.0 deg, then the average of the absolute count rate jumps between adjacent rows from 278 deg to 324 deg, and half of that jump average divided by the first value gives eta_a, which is 0.0429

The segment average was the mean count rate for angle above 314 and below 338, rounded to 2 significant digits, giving 9.1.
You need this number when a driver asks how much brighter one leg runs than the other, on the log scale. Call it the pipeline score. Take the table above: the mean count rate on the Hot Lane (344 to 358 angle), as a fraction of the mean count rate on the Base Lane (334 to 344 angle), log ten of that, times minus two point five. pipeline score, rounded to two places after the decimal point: -0.09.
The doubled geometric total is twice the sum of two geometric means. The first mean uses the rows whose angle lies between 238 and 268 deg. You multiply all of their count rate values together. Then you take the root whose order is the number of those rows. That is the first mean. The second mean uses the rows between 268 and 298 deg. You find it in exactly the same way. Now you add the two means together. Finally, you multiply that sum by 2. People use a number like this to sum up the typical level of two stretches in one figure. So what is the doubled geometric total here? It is 37.5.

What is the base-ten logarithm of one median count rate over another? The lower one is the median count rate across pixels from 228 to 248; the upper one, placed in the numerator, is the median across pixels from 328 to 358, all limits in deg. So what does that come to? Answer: -0.03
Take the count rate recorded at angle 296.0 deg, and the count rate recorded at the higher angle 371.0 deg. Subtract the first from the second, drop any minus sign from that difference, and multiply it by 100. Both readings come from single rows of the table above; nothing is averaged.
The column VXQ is 62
